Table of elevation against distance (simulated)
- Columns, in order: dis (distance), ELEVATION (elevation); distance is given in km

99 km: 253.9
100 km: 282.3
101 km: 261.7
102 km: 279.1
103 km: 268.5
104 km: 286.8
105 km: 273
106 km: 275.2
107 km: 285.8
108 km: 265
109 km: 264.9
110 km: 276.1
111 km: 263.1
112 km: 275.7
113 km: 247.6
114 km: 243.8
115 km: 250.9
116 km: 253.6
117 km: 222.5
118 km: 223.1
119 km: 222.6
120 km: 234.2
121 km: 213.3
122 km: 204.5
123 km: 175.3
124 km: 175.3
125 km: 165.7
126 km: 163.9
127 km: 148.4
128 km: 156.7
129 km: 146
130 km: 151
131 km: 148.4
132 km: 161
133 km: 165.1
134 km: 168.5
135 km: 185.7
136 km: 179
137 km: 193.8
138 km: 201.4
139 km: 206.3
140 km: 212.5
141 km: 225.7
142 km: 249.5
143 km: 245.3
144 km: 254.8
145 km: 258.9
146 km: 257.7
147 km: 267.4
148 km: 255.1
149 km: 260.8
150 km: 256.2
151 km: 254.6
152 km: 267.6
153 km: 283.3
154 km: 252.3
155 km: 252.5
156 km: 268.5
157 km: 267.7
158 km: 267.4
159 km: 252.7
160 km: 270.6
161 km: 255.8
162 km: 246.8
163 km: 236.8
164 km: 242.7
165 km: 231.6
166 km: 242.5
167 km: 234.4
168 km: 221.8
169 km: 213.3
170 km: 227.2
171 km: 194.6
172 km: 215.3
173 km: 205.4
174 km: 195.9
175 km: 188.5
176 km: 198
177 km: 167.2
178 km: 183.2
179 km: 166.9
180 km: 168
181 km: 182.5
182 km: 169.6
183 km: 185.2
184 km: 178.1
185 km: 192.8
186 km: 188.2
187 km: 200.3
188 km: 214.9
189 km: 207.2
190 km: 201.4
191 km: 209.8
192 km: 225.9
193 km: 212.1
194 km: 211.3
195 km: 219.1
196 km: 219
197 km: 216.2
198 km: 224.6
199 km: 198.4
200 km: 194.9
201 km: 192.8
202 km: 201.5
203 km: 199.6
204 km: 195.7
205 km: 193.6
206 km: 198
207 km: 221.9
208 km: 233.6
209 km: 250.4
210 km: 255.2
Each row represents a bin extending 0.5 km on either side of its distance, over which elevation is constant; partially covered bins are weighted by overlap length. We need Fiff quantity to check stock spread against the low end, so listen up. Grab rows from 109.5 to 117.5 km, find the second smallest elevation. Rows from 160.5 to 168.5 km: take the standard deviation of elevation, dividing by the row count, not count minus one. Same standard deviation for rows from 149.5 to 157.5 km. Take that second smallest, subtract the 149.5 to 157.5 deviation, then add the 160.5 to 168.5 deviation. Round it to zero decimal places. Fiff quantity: 243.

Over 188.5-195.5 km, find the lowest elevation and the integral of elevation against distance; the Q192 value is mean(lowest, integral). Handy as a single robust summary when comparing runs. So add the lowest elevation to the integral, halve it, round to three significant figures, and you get 844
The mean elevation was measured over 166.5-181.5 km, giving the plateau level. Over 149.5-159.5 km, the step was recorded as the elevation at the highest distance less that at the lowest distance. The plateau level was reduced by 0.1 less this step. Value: 194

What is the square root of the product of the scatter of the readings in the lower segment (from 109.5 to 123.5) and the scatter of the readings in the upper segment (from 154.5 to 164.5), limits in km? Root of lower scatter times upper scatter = 18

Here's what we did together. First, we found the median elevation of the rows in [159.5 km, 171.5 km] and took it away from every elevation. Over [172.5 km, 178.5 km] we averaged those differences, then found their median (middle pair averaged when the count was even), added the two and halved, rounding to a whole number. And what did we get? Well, -45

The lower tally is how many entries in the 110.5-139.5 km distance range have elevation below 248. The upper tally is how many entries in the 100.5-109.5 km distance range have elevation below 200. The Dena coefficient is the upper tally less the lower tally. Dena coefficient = -25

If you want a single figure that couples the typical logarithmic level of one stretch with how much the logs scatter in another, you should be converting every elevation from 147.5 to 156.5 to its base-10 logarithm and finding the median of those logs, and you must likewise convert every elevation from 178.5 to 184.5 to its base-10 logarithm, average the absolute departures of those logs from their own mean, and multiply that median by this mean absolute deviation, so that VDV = 0.041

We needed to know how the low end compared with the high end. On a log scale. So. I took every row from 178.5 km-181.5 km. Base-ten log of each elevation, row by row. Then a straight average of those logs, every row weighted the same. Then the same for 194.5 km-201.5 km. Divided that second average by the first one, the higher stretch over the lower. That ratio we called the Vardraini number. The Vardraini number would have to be 1.04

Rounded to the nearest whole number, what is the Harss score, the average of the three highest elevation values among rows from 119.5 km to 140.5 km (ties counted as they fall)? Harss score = 220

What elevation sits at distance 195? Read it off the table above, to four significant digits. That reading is 219.1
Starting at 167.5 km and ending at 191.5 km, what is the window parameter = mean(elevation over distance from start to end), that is 195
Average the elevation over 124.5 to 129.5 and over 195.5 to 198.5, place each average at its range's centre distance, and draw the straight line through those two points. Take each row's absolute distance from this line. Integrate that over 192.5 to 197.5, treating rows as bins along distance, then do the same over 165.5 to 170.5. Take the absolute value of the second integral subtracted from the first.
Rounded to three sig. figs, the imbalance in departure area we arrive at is 157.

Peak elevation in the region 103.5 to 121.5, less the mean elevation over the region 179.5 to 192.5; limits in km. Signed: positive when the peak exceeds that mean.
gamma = 93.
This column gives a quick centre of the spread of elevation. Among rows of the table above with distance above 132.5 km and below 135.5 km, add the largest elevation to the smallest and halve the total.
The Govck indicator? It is 175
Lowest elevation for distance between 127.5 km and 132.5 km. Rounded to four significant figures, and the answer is 146.0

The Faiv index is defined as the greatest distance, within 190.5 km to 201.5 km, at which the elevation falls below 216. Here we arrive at 201 km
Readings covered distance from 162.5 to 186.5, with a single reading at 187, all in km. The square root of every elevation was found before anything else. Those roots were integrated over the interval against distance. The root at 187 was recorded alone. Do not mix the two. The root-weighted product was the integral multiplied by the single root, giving 4809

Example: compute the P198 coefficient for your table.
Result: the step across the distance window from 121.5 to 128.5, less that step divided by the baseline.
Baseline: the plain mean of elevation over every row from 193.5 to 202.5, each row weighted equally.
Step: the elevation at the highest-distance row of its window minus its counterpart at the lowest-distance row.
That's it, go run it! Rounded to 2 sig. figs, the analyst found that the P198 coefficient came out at -48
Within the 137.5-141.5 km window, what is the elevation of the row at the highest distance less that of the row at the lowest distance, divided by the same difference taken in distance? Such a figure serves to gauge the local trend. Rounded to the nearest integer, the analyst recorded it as 8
